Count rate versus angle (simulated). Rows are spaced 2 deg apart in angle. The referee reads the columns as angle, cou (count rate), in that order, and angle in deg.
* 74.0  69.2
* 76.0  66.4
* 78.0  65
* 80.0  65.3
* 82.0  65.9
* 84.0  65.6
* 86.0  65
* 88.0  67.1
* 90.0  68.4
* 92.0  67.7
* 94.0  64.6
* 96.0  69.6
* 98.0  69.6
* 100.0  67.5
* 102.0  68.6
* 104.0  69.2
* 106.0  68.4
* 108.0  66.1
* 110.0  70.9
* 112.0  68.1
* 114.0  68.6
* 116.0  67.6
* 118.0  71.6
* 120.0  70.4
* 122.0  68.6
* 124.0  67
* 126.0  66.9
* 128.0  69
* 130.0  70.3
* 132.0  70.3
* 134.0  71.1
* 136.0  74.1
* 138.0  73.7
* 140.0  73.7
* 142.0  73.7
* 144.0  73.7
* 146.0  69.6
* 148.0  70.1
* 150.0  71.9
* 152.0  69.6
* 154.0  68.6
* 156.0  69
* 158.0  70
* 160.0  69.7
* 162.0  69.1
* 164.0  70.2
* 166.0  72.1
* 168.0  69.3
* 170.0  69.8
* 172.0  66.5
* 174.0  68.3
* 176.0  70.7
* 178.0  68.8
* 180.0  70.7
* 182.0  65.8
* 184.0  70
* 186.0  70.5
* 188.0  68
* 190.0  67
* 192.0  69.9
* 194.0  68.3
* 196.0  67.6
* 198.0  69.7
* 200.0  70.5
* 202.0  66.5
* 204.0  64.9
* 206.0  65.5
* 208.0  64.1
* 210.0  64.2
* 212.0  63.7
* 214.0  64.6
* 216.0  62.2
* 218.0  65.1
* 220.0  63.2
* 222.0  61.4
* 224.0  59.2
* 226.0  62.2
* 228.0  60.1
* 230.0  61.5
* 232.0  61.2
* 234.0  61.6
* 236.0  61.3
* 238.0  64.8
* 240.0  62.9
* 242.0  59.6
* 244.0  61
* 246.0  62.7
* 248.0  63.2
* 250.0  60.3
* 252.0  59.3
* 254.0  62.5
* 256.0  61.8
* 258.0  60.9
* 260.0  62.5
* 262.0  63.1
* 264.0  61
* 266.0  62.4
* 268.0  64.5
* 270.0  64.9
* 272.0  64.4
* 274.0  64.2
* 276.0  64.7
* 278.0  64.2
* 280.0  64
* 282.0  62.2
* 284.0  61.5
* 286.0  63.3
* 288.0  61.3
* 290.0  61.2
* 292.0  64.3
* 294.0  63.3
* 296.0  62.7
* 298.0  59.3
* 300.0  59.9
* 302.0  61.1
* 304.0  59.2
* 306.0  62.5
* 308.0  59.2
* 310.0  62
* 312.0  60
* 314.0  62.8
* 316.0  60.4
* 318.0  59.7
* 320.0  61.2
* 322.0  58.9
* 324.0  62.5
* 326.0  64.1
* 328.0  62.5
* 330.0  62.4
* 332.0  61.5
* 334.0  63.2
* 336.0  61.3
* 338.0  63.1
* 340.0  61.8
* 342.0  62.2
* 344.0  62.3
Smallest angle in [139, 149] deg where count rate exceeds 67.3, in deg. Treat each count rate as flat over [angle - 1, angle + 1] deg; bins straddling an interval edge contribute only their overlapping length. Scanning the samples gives 140.0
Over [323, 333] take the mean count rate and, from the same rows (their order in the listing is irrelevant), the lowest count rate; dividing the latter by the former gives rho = 0.982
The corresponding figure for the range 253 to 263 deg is 0.980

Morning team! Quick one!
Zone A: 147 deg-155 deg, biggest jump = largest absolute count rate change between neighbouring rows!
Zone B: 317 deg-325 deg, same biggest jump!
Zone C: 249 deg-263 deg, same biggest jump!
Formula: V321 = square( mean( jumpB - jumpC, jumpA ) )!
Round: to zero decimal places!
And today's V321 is 2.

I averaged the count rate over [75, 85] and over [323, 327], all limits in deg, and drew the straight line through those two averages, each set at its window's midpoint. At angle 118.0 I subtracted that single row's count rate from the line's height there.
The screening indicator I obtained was -6.3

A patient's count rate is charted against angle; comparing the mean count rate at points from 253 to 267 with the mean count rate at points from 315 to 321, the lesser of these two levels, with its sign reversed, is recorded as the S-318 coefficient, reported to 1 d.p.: -60.4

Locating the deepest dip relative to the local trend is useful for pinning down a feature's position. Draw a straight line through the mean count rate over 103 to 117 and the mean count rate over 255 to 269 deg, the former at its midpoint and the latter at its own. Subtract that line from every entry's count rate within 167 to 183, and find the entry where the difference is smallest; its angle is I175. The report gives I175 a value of 182.0 deg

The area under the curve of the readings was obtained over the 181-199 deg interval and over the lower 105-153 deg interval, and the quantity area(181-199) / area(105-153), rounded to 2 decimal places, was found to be 0.37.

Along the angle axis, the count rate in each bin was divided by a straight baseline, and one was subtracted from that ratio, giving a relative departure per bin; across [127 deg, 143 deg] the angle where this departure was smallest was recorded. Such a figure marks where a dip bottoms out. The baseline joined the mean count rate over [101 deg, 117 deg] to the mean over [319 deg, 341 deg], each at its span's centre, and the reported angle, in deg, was 128.0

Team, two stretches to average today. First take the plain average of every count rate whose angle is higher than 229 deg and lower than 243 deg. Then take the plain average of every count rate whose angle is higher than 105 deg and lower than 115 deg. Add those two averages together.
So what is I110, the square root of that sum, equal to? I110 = 11.4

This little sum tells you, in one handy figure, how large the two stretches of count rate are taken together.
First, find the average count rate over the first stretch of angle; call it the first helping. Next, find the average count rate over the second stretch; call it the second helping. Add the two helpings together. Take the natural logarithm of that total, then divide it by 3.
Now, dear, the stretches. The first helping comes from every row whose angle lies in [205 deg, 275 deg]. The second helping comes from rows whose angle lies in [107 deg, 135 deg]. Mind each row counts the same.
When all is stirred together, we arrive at 1.63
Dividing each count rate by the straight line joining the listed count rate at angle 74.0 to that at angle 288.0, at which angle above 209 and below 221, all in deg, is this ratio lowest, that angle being 216.0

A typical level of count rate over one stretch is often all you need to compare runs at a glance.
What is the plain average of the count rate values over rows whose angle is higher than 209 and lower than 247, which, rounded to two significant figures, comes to 62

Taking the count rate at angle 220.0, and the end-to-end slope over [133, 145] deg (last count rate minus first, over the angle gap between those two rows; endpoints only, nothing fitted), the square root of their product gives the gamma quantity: 4.1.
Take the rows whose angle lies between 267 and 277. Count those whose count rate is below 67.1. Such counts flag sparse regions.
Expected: 5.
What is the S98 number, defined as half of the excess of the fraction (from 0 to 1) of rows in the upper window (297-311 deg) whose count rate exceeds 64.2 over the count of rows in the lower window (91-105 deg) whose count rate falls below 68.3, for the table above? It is -1.5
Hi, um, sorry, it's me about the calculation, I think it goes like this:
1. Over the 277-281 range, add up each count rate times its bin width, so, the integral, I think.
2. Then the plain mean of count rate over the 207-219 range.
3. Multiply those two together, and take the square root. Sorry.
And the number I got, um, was 128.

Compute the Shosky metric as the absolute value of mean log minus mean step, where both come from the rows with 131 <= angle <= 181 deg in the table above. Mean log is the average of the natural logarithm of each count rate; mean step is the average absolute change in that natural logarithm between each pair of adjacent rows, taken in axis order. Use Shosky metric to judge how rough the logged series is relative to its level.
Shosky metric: 4.24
